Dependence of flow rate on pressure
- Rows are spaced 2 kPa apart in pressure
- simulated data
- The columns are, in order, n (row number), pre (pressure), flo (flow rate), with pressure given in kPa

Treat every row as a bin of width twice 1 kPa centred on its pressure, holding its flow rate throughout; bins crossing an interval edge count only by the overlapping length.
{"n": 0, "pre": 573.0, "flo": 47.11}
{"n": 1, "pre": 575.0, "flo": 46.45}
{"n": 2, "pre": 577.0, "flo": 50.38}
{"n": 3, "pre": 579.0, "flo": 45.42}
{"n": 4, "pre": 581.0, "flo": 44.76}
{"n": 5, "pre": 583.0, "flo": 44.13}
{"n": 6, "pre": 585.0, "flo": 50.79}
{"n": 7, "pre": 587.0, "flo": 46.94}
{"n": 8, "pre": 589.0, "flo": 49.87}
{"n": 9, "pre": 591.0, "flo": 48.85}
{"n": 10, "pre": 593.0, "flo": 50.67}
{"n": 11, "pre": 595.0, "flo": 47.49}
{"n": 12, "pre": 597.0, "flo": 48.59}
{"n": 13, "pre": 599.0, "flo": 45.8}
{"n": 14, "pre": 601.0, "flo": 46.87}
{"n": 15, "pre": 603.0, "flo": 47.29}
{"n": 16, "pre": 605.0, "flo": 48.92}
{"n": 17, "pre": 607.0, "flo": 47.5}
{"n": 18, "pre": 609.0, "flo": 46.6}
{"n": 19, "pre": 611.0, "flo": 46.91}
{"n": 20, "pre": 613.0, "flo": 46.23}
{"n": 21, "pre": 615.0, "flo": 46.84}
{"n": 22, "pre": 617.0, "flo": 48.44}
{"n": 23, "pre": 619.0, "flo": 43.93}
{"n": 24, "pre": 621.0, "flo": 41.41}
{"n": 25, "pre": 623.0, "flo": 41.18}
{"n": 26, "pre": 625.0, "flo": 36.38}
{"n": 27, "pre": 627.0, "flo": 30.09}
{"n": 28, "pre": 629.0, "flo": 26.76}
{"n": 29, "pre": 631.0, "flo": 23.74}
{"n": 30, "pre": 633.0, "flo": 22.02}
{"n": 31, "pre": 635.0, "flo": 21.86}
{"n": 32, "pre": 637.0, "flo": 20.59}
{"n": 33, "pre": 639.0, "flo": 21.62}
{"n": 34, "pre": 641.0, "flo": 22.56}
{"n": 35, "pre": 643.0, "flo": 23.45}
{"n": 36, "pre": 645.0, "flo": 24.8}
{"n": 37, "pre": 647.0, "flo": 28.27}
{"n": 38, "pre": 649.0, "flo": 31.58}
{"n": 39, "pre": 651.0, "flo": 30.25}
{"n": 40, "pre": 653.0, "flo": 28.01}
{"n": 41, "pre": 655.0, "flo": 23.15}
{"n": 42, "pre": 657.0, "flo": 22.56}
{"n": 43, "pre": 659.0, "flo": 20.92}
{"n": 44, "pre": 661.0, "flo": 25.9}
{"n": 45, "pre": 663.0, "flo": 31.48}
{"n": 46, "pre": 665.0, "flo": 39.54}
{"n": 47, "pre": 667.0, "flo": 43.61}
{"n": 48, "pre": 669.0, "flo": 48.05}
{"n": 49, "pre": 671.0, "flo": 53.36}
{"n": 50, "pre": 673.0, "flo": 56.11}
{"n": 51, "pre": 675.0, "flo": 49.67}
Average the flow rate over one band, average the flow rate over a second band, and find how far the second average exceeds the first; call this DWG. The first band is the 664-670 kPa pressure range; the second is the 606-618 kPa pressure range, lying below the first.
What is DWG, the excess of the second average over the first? 3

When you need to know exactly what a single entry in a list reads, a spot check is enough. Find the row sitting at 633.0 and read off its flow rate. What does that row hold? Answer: 22.02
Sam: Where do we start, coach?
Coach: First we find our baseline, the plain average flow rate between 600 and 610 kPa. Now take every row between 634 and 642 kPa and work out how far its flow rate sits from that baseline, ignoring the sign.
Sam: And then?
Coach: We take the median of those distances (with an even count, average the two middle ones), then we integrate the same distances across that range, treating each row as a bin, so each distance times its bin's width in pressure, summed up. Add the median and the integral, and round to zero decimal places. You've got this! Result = 232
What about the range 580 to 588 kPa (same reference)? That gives 23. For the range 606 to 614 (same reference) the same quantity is 6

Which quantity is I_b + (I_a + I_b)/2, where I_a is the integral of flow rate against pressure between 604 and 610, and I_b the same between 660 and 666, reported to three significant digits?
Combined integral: 434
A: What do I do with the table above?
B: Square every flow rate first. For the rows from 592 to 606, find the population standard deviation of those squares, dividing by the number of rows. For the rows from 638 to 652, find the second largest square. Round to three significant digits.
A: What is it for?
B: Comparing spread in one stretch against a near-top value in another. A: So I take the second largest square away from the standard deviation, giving -773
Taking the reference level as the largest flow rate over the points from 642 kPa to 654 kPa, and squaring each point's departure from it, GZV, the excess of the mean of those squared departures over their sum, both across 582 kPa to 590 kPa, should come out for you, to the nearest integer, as -823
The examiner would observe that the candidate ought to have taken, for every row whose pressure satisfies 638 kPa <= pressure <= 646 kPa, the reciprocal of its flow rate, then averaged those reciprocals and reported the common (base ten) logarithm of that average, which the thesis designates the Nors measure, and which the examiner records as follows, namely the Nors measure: -1.4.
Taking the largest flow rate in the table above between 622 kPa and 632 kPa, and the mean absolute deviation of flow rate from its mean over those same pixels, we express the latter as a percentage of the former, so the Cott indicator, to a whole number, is 14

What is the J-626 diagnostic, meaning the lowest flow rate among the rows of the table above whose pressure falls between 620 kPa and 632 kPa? 23.74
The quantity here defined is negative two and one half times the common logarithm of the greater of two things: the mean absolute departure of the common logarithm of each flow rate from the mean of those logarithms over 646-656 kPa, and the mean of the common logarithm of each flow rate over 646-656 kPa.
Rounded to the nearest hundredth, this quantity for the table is -0.40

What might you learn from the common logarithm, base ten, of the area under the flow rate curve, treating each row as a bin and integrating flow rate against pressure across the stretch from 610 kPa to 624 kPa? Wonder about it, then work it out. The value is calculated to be 2.80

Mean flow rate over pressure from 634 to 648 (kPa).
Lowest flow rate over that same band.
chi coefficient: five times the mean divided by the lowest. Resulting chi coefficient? 5.7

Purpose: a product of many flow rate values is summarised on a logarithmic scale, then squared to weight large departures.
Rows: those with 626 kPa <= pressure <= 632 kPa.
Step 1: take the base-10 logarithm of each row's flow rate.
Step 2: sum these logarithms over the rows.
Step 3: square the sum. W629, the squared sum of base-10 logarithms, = 18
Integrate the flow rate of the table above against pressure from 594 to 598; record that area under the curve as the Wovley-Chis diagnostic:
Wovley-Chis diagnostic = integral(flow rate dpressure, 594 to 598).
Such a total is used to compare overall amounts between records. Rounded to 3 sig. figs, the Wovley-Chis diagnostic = 192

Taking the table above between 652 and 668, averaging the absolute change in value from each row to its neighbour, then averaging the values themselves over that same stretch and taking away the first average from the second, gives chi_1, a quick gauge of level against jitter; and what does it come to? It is 25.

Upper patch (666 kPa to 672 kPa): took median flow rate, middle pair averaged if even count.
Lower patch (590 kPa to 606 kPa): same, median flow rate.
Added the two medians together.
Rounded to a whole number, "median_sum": 96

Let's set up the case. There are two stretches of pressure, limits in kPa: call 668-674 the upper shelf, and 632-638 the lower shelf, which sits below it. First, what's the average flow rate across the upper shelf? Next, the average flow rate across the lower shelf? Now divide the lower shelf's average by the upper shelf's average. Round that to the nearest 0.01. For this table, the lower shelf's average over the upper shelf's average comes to 0.41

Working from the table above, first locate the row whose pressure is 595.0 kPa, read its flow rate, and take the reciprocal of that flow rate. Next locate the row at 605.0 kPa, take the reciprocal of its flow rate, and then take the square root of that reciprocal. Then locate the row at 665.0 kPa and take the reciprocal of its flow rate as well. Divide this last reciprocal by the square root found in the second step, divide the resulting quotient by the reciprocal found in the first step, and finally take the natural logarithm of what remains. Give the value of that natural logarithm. 2.1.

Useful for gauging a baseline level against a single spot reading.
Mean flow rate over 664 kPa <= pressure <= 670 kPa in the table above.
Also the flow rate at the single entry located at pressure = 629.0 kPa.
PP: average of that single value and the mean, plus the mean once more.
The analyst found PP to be 79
